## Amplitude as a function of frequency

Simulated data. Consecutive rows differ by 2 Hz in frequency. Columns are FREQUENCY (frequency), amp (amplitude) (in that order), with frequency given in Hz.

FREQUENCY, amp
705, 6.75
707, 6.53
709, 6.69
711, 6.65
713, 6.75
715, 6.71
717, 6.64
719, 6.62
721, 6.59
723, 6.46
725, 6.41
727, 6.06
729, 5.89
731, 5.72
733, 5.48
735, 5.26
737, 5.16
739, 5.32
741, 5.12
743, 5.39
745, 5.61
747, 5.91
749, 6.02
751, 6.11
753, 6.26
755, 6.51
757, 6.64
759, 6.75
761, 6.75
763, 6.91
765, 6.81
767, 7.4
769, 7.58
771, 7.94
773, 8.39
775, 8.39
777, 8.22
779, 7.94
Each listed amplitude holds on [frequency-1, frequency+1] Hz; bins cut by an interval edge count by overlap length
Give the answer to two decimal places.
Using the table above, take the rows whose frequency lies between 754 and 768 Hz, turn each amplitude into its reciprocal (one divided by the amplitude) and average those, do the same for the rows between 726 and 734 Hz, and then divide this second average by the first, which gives 1.18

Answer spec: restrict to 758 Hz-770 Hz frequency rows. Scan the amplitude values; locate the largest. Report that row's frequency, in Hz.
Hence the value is 769 Hz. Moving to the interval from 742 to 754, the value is 753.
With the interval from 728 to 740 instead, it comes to 729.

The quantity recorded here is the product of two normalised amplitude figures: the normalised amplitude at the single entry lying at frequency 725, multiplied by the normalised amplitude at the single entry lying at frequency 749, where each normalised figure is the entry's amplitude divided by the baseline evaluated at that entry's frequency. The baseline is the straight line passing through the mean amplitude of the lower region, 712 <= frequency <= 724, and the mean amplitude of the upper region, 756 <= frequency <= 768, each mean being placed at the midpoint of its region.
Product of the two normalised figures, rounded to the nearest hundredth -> 0.85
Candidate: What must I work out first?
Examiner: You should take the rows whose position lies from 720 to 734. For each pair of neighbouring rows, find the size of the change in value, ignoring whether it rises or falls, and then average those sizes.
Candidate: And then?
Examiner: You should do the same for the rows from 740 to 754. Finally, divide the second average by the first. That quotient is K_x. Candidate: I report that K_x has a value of 1.03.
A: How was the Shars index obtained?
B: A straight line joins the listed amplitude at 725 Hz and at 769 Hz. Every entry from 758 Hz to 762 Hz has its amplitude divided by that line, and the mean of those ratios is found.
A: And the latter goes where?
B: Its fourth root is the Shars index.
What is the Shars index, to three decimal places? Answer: 0.979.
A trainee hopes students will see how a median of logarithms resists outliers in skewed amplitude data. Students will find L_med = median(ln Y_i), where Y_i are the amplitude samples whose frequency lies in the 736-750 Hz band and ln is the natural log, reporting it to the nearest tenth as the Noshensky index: 1.7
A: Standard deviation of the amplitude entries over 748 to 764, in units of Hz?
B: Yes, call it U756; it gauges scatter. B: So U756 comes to 0.3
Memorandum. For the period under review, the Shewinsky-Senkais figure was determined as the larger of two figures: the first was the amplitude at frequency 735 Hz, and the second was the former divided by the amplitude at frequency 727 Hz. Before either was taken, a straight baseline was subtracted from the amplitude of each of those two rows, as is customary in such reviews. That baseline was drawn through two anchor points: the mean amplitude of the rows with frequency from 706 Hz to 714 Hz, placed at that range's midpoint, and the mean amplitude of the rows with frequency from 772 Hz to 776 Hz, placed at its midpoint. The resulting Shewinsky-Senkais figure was 2.0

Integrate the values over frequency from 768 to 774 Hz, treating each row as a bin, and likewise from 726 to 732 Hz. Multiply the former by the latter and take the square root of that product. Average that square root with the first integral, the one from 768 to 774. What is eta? 44.5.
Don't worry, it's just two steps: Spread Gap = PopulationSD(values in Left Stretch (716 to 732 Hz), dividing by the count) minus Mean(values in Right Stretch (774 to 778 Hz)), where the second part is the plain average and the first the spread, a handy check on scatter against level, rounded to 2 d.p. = -7.97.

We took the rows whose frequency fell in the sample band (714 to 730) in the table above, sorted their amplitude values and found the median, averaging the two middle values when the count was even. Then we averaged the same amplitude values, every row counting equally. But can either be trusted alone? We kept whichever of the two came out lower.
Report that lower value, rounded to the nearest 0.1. 6.4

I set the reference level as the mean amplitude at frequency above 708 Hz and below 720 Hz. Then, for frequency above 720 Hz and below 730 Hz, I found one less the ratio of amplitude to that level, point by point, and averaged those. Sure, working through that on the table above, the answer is 0.06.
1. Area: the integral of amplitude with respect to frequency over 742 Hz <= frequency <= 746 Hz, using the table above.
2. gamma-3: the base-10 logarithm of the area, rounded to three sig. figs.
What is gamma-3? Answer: 1.34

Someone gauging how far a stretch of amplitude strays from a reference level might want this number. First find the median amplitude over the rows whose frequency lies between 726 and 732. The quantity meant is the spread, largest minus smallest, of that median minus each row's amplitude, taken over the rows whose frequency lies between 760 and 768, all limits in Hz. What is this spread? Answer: 0.65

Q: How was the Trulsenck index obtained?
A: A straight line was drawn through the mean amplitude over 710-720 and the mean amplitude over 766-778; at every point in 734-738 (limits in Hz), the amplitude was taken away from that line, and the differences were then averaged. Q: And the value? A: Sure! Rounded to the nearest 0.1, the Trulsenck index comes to 1.9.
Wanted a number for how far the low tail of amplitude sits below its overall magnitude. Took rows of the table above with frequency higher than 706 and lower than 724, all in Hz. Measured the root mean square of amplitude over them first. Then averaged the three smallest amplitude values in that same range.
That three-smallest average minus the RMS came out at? -0.10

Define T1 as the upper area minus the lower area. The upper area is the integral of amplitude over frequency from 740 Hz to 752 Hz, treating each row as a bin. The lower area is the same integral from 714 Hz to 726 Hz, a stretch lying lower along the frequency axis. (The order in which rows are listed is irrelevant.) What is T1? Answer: -11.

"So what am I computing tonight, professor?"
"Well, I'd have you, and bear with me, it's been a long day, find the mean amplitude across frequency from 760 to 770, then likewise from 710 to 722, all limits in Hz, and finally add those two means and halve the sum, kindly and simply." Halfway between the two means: 6.9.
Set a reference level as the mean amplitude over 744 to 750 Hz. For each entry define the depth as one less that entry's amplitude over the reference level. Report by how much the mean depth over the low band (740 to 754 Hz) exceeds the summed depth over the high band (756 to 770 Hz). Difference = 1.4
